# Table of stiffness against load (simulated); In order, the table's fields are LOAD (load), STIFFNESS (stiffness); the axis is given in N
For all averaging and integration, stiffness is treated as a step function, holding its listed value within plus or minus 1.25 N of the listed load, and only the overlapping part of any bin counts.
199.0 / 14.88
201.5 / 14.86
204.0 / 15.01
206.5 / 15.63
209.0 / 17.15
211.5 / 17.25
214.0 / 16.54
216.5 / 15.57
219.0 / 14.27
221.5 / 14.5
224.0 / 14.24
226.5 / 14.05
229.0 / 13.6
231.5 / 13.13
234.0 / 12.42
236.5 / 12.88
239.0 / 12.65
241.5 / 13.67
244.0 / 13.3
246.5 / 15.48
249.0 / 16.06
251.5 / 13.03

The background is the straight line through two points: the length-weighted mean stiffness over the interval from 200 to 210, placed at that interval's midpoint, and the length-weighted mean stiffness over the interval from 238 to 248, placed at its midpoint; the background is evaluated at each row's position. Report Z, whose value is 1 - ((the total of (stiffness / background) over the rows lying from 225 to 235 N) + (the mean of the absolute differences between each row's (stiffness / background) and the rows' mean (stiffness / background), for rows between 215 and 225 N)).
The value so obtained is -2.71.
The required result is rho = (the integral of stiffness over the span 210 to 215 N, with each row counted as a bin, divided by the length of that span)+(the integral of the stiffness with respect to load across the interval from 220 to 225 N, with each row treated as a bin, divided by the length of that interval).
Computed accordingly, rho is 31.3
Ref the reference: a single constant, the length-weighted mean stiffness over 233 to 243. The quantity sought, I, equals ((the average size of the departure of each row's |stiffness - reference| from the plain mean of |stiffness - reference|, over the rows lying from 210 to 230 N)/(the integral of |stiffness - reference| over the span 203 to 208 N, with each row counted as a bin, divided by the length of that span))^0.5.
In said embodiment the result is 0.66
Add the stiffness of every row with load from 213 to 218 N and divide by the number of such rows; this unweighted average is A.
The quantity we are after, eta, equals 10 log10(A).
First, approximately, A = 16.1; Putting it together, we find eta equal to 12.1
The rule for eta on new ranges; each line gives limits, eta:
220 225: 11.6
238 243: 11.2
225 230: 11.4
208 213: 12.4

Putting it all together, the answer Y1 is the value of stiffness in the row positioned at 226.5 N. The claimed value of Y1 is 14.05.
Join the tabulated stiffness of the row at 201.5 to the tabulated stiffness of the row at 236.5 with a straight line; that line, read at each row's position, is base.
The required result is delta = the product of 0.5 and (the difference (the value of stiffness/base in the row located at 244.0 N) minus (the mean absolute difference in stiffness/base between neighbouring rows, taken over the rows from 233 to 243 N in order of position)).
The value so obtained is 0.51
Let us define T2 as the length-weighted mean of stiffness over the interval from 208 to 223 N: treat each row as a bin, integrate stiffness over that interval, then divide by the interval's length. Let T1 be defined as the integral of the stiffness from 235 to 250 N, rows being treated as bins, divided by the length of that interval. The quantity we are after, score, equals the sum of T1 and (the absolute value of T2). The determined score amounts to 29.8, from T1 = 13.9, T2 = 15.8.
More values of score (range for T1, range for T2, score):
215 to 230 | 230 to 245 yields 27.4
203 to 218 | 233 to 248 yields 29.6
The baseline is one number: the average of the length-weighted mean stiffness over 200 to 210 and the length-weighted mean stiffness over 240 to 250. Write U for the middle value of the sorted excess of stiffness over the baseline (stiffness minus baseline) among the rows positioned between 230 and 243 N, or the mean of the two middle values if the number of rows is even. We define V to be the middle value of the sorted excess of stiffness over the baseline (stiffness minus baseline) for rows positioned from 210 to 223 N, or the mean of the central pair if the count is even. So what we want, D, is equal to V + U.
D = -1.7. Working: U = -2.19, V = 0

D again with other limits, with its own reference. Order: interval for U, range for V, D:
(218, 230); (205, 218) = 0.6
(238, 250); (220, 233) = -2.4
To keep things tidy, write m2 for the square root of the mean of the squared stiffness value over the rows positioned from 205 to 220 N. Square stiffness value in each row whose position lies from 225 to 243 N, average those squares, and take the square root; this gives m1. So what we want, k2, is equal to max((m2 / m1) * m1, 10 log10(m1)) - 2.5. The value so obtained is 13.6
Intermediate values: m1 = 13.2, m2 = 16.1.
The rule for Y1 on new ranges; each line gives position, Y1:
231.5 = 13.13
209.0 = 17.15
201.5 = 14.86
